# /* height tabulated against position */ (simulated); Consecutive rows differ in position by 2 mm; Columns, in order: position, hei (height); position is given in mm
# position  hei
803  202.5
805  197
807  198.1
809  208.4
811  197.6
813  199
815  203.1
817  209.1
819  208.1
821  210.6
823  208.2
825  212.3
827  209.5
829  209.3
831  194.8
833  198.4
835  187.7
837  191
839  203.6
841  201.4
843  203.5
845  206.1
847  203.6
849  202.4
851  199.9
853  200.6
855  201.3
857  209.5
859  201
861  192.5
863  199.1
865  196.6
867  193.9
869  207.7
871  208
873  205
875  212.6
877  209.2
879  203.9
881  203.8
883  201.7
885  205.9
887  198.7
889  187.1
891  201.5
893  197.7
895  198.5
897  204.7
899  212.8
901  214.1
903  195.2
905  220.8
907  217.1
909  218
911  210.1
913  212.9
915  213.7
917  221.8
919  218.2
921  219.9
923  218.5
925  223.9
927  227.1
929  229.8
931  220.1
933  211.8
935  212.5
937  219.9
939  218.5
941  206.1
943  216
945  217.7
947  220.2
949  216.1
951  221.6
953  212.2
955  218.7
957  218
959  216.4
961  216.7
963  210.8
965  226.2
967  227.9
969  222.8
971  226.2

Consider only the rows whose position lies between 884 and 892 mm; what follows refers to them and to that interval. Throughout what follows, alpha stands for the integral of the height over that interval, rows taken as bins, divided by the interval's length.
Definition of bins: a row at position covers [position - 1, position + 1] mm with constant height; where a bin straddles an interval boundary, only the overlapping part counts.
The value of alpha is 198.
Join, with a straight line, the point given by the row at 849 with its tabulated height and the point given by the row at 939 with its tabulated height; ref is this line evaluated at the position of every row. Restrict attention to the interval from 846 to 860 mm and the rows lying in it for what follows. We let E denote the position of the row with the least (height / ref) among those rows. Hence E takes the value 859 mm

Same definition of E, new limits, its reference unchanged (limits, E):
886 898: 889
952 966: 963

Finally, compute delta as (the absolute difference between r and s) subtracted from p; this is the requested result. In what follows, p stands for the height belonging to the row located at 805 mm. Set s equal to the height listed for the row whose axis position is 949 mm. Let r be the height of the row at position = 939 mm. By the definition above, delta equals 195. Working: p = 197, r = 218.5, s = 216.1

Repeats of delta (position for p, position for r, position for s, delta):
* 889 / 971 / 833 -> 159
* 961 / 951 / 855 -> 196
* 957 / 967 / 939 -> 209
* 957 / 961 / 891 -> 203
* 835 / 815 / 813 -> 184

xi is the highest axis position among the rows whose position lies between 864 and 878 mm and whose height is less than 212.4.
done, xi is 877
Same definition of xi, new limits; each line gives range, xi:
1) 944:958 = 953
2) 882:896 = 895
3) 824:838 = 837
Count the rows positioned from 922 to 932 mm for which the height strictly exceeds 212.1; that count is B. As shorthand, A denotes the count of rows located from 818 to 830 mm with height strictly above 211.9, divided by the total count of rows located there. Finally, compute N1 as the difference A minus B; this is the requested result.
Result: -5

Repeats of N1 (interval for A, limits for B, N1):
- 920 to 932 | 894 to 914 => -5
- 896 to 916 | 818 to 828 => 0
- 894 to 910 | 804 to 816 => 1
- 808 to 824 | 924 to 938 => -6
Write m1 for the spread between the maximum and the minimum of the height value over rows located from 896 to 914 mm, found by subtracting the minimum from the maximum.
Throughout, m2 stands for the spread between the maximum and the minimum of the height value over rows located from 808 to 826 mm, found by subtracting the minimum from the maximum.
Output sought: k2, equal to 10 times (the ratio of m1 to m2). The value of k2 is 17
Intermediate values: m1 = 25.6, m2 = 15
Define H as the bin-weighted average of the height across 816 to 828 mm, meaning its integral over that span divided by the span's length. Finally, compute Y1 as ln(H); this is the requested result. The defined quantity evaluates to 5.345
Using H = 210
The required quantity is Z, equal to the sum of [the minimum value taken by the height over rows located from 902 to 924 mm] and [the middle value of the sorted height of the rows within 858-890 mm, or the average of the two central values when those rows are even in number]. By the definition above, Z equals 398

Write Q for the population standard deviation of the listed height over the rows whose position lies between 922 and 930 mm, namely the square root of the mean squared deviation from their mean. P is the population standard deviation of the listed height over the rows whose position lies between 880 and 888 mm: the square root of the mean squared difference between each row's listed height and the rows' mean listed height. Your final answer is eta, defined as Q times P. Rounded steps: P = 2.7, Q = 4.2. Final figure 11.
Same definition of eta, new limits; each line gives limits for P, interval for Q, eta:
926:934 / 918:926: 16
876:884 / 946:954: 10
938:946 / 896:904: 38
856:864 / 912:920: 22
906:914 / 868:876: 9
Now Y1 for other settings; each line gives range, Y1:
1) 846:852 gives 5.308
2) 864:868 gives 5.274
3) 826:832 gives 5.321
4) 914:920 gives 5.384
